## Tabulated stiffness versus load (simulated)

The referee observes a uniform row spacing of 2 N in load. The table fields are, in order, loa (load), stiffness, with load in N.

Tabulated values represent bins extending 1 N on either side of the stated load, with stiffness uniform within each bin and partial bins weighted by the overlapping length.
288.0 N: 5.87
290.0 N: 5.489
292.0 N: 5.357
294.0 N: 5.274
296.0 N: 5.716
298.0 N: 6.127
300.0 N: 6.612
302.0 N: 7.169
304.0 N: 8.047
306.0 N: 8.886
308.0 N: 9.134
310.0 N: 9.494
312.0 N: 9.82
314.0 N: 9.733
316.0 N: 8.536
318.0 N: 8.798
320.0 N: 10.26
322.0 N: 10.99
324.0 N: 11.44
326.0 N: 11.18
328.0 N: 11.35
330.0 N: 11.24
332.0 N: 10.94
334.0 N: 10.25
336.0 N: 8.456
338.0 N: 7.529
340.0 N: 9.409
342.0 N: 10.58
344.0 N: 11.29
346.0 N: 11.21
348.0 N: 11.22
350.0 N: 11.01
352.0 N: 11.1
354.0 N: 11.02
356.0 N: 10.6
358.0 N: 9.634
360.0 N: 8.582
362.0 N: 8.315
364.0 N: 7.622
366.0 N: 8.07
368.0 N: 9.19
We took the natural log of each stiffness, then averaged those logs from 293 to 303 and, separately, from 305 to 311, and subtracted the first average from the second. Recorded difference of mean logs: 0.40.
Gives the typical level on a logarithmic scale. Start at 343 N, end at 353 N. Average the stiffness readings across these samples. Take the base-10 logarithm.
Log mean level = 1.05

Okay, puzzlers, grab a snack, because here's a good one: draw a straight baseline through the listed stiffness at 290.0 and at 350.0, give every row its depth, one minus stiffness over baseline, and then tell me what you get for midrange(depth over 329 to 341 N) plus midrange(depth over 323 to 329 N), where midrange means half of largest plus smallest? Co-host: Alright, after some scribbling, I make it -0.29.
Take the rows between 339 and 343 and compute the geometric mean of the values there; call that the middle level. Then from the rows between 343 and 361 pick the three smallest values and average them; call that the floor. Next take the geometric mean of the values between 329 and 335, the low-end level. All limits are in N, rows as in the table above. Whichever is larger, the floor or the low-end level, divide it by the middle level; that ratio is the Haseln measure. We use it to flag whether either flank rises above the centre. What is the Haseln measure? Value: 1.08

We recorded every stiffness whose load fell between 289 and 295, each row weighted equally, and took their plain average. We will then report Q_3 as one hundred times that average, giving 537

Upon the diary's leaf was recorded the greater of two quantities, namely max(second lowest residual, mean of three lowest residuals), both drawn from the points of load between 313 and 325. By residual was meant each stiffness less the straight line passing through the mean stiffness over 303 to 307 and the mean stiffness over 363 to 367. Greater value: 0.7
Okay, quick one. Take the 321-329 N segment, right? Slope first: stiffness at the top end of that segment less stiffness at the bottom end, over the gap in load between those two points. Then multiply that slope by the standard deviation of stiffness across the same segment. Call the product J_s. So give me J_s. 0.01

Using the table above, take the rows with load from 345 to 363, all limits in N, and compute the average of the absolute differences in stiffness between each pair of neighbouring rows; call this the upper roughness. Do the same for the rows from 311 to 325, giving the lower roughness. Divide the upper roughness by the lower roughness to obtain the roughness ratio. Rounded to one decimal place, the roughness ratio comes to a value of 0.6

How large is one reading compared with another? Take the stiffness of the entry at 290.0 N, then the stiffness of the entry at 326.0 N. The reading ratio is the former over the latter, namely 0.49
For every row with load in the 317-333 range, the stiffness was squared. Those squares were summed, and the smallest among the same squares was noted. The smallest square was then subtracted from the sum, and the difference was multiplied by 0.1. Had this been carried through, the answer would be 86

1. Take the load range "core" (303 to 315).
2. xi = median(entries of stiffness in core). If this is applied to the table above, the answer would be 9.3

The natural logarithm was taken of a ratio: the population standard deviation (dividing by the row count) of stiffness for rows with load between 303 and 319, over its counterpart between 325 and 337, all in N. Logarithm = -0.57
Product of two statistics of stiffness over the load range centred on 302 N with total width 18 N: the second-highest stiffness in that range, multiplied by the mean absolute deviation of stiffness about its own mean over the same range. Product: 12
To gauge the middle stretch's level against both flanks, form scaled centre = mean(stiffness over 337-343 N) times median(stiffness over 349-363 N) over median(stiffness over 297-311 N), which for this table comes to 12.1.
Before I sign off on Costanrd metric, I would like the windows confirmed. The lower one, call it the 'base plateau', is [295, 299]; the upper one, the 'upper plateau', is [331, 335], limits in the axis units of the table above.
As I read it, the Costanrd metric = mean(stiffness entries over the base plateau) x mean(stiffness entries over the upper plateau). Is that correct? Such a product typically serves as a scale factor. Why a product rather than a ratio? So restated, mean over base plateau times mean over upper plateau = 63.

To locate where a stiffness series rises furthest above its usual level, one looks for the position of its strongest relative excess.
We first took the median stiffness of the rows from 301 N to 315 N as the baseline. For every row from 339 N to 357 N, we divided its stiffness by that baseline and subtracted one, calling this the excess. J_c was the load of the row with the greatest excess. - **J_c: 344.0 N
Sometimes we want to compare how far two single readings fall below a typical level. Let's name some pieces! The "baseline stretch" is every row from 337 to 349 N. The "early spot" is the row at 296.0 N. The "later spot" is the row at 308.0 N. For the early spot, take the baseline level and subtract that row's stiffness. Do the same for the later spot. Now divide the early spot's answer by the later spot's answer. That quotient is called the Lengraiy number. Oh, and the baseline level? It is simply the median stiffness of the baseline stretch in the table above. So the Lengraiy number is 2.9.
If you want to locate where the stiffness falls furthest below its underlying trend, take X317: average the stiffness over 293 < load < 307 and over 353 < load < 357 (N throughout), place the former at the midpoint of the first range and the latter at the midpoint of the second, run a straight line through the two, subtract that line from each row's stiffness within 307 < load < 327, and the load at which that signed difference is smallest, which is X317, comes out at 316.0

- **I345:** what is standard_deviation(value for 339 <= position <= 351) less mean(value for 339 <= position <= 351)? -10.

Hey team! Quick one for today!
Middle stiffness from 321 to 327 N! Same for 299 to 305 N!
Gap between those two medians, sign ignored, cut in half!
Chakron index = 2.0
